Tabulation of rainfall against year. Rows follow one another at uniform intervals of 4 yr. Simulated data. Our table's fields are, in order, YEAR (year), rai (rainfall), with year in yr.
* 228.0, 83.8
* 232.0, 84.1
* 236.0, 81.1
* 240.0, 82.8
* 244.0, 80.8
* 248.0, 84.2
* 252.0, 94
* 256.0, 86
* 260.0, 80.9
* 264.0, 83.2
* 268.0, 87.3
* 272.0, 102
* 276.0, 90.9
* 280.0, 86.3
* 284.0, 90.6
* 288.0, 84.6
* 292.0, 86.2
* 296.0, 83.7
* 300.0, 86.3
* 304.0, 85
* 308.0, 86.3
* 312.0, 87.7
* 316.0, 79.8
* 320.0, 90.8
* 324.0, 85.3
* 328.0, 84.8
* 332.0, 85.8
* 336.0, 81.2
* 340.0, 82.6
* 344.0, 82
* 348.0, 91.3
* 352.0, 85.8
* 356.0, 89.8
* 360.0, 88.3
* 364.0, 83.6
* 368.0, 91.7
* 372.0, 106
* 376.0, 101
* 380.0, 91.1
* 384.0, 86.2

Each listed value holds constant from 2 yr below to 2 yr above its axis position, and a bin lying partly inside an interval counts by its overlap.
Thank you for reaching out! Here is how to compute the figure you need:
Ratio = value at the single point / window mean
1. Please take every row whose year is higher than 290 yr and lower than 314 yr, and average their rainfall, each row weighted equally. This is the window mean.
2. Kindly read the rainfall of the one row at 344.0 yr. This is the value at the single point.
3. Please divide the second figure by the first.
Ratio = 0.95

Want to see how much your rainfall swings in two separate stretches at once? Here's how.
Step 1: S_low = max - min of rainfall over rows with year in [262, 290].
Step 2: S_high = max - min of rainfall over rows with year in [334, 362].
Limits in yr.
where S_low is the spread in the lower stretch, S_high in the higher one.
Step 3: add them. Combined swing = 28.9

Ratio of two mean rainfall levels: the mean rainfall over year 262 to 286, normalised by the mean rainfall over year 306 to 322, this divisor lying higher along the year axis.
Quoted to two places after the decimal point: 1.05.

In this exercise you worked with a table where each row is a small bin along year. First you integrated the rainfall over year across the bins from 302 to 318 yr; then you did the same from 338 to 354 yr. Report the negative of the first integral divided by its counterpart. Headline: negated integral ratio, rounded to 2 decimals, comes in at -0.99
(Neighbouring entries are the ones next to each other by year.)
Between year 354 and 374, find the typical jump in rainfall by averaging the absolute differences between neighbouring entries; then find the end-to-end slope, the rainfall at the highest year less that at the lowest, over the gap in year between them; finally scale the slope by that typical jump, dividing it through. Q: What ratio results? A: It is 0.14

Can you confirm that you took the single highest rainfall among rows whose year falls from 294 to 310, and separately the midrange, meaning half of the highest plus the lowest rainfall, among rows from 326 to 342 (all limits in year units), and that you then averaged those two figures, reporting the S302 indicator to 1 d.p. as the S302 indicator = 84.9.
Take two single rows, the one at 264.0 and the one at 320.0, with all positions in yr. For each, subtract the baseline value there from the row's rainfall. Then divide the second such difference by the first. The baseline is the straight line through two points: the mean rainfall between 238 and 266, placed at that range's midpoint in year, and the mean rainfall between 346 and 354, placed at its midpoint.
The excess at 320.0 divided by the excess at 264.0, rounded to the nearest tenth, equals -1.9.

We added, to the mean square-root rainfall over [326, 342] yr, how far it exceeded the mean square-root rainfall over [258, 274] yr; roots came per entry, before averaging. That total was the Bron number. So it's 8.9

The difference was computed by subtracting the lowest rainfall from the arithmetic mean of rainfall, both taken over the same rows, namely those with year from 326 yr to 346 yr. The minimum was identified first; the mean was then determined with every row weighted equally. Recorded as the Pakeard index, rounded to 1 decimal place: 2.1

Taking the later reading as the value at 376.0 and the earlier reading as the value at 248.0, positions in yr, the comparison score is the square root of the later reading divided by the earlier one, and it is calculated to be 1.10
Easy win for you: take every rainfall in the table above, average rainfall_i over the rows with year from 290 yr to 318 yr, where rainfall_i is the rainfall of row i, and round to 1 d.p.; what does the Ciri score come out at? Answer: 85.0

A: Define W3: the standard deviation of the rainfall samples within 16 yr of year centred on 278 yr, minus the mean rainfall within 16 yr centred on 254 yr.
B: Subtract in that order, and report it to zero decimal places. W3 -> -80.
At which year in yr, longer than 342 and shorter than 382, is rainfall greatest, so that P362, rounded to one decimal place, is 372.0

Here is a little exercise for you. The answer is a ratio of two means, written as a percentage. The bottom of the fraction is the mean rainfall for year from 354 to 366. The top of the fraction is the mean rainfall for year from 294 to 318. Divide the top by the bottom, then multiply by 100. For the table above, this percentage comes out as 97.2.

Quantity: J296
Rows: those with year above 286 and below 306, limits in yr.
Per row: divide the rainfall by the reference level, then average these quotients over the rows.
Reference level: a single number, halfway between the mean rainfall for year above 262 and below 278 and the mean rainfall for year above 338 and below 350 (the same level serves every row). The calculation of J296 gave 0.97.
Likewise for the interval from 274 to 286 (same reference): 1.01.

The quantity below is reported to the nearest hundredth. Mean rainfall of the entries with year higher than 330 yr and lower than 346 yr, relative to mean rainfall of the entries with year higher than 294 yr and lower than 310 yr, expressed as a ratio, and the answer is 0.97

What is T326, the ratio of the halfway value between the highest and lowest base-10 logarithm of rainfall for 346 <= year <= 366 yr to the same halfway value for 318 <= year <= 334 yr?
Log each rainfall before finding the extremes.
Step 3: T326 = 0.999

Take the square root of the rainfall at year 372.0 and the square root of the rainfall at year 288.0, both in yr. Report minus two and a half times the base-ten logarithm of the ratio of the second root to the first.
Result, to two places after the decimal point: 0.12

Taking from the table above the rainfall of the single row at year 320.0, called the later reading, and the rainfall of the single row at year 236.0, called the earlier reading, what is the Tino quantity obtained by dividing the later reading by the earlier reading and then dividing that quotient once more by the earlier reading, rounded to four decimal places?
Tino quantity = 0.0138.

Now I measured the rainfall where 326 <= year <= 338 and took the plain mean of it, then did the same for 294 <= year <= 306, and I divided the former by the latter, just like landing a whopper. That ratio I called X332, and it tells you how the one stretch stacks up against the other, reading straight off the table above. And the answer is 0.99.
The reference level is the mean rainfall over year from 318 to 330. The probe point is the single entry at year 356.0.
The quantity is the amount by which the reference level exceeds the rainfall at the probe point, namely -3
